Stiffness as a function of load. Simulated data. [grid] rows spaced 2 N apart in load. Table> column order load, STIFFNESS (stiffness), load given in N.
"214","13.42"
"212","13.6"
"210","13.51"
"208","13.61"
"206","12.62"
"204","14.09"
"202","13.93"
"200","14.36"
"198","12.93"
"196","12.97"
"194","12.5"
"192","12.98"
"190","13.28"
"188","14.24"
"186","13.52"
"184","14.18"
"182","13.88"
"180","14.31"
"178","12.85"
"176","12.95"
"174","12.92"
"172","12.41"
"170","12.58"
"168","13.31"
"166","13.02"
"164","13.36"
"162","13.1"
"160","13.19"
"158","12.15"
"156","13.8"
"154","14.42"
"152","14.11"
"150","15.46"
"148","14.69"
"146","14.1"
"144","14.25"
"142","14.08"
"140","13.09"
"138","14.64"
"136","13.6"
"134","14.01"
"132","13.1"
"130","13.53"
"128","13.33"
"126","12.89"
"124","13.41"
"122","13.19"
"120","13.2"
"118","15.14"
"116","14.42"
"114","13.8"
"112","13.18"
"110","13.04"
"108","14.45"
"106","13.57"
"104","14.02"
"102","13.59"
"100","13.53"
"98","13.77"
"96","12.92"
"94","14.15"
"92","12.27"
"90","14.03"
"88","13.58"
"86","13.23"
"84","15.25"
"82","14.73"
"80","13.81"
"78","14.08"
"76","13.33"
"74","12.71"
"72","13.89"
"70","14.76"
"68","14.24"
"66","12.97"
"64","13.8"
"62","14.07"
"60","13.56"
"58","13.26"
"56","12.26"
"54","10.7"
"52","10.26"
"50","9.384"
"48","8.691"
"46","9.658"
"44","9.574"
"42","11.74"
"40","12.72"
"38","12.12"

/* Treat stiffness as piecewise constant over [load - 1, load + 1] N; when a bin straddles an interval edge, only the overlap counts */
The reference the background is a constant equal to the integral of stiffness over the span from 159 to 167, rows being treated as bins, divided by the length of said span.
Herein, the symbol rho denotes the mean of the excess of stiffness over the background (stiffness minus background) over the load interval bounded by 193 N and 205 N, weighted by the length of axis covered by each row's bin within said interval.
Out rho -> 0.30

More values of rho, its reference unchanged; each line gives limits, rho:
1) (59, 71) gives 0.73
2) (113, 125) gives 0.69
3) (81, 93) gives 0.68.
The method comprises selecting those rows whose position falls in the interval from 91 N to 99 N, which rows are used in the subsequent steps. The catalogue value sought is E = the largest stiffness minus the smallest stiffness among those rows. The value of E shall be 1.9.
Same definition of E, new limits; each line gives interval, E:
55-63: 1.8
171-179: 0.5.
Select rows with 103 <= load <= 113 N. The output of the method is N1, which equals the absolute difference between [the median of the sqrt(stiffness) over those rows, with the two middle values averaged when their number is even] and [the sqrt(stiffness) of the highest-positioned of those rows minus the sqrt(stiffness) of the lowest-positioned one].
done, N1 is 3.80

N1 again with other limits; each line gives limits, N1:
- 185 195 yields 3.79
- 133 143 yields 3.73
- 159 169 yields 3.62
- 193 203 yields 3.40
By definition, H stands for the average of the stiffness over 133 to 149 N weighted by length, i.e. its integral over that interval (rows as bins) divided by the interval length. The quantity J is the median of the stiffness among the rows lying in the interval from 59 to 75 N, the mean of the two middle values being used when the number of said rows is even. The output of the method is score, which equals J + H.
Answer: 27.9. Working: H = 14.1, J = 13.8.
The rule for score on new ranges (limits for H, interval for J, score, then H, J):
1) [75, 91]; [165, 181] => 26.9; 14.0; 12.9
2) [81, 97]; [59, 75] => 27.6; 13.8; 13.8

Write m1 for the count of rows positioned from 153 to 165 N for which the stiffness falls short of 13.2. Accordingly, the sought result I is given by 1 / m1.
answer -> 0.3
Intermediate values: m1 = 3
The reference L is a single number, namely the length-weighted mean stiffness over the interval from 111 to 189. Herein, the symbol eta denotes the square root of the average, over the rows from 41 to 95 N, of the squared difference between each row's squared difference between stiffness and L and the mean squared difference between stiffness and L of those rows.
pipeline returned 6.7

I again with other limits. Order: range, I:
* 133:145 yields 1.0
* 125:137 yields 0.5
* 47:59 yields 0.2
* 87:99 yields 0.5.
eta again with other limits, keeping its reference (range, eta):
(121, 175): 0.7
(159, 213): 0.4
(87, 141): 0.5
